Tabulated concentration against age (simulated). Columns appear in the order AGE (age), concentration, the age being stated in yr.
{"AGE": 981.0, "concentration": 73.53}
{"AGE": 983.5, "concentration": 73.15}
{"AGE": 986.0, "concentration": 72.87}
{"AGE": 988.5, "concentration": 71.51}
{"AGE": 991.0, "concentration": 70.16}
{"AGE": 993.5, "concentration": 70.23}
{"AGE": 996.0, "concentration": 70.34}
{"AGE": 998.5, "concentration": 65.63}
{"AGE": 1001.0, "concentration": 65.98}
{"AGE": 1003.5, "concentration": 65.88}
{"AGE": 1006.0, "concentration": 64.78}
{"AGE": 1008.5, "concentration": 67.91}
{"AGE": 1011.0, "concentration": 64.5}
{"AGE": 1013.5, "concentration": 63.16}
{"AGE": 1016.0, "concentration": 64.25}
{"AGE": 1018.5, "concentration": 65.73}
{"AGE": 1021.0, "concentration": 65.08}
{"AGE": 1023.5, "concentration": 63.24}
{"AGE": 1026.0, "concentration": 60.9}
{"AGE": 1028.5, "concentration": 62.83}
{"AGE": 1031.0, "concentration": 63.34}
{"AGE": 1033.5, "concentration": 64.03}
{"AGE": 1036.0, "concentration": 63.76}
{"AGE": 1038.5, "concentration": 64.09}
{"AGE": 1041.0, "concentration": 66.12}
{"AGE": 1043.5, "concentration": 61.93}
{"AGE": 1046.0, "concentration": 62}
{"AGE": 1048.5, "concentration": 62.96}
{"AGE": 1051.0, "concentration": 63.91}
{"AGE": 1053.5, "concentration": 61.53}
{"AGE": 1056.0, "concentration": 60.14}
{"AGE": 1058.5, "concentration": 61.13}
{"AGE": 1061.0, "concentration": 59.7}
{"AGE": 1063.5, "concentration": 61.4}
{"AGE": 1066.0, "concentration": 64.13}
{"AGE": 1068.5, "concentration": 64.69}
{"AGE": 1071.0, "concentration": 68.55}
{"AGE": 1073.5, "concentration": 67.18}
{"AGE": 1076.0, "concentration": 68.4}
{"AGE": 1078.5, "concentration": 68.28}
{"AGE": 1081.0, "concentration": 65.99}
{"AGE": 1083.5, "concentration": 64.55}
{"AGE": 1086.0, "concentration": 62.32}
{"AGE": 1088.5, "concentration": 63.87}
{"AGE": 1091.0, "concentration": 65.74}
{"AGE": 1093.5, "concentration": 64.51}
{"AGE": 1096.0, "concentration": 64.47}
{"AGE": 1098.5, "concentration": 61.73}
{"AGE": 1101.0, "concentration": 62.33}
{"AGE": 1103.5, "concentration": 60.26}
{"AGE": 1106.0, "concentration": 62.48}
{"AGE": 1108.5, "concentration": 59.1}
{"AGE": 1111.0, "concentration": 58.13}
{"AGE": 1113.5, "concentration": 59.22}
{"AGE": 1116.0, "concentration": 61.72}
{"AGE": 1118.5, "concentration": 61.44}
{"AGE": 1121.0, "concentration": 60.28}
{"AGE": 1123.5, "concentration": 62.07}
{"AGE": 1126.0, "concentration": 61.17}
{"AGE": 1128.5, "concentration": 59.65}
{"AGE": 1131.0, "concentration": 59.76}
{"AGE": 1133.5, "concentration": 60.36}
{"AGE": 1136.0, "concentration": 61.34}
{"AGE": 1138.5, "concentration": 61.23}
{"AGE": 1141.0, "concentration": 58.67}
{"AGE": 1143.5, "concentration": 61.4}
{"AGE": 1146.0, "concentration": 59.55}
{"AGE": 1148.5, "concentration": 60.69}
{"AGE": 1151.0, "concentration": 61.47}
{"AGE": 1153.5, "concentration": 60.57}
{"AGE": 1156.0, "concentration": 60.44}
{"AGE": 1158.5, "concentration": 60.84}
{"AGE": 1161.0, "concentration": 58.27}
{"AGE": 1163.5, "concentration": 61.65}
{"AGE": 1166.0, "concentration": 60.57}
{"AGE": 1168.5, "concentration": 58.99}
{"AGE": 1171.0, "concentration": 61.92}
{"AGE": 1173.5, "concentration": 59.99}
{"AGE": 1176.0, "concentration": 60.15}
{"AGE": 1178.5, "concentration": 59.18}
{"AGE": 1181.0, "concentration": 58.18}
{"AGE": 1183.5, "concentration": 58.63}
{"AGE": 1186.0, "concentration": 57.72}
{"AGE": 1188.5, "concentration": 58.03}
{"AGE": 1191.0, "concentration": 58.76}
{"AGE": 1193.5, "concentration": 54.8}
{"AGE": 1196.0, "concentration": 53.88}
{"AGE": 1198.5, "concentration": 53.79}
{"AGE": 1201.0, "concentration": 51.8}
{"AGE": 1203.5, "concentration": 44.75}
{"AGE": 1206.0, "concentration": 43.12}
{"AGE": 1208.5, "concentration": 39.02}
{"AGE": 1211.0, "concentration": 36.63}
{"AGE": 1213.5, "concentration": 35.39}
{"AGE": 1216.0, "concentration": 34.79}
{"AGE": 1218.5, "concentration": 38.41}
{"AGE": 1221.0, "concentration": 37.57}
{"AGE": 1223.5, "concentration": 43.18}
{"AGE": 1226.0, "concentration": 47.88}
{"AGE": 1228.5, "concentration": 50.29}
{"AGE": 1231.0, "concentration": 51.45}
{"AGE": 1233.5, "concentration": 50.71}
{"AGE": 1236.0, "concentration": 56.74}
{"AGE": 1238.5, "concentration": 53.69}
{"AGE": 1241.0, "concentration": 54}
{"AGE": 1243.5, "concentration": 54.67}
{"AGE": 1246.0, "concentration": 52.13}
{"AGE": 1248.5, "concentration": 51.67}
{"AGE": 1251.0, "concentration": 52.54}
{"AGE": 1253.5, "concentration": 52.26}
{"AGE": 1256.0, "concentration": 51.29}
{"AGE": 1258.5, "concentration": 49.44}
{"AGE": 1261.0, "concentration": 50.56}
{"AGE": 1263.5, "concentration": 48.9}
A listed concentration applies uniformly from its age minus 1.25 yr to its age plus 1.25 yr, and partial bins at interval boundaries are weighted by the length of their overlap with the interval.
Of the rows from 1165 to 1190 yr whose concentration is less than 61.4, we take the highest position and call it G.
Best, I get 1188.5 yr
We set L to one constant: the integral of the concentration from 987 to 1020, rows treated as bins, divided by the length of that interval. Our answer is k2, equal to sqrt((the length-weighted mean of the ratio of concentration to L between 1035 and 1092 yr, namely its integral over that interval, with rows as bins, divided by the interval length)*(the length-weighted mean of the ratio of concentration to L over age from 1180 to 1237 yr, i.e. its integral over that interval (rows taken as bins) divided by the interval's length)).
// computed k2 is 0.831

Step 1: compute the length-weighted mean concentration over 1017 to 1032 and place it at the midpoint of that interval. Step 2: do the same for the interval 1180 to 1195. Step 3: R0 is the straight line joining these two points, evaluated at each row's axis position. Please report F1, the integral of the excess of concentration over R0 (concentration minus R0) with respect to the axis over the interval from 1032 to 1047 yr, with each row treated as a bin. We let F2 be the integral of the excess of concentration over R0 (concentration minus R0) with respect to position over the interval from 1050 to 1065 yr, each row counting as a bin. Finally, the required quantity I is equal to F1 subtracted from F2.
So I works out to -26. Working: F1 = 10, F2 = -15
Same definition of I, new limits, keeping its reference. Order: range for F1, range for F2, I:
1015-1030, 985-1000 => 79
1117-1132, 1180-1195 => -13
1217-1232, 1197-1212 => -2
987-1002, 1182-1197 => -74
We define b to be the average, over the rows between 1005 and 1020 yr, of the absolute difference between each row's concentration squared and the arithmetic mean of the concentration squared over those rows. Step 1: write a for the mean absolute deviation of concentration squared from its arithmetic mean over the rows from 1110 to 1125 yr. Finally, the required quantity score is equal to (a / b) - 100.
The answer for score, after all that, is -99.01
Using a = 153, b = 154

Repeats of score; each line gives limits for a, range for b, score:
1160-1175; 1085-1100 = -99.06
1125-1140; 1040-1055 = -99.51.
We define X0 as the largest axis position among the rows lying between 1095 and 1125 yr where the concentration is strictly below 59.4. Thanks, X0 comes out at 1113.5 yr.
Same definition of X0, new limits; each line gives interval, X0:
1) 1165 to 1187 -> 1186.0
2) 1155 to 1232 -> 1231.0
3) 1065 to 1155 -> 1141.0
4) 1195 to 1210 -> 1208.5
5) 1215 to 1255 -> 1253.5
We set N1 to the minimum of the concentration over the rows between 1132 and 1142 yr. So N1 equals 58.67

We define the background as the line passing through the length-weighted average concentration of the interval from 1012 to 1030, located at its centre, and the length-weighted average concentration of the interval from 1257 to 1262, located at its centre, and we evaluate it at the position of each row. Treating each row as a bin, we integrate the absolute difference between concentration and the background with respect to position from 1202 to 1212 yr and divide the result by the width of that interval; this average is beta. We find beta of 11.8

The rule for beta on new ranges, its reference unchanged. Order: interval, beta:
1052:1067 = 1.1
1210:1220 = 16.2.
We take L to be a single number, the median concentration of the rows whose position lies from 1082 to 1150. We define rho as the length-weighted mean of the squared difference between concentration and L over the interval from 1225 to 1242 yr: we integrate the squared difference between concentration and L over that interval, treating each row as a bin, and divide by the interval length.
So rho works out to 92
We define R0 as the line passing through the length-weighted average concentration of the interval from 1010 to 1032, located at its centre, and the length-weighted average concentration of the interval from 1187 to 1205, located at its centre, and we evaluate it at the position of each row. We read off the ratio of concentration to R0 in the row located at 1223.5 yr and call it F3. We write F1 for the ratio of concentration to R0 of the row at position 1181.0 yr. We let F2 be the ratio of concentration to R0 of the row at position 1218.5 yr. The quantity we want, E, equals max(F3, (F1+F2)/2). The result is 0.90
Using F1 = 1.07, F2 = 0.73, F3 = 0.83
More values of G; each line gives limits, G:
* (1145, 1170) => 1168.5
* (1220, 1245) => 1243.5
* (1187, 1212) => 1211.0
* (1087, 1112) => 1111.0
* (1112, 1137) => 1136.0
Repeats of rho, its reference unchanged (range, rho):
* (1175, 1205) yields 51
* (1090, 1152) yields 3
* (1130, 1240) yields 124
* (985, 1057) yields 24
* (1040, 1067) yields 4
